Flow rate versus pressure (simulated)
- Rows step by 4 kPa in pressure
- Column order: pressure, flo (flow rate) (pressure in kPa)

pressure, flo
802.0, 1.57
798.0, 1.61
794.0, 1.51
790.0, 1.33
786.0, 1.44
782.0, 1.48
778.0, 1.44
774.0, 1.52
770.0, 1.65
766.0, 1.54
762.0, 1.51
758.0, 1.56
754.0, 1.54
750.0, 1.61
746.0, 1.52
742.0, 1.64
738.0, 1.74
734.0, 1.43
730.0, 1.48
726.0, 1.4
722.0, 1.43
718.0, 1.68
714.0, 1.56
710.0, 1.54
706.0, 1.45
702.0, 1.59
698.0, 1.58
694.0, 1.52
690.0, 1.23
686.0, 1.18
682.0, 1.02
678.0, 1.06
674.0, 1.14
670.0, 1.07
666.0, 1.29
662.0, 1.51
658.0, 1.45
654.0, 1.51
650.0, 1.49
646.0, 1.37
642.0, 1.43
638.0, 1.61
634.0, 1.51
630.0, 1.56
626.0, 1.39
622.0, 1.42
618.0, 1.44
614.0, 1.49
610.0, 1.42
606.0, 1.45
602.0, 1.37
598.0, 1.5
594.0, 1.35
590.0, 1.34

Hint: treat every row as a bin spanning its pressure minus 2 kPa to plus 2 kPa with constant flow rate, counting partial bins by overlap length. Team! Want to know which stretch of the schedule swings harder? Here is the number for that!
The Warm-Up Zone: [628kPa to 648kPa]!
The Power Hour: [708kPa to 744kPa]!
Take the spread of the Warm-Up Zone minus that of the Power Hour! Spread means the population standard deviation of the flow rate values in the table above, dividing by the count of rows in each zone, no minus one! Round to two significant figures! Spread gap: -0.028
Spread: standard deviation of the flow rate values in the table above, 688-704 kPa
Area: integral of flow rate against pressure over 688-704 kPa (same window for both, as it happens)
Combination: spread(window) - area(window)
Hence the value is -23.5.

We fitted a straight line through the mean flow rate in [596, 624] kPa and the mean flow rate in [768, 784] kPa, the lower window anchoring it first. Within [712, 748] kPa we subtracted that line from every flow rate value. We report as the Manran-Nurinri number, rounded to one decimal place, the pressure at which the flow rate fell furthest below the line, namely 726.0 kPa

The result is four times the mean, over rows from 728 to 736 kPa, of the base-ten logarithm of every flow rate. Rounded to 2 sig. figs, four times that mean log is 0.65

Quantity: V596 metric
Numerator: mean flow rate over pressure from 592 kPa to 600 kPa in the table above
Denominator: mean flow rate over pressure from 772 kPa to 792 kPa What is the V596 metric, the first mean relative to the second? 0.99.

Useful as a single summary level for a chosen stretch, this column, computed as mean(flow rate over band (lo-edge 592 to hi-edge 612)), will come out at 1.42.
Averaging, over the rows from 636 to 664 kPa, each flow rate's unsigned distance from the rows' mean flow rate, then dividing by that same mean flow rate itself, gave 0.037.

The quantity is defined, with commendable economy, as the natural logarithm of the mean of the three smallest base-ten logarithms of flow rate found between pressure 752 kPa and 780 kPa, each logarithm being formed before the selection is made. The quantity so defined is -1.75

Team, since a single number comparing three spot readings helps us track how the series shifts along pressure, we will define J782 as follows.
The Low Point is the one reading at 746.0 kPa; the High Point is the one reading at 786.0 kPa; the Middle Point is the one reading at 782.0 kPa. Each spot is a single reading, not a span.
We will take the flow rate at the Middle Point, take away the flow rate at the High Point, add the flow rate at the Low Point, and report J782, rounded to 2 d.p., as 1.56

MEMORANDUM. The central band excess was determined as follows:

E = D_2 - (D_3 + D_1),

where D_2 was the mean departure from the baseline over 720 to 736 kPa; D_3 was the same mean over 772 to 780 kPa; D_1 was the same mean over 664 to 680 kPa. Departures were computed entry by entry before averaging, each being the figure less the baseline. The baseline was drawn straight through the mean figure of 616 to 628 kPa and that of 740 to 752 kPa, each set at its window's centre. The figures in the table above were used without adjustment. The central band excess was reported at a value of 0.4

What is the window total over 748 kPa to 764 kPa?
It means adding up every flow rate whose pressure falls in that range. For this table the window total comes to 6.2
